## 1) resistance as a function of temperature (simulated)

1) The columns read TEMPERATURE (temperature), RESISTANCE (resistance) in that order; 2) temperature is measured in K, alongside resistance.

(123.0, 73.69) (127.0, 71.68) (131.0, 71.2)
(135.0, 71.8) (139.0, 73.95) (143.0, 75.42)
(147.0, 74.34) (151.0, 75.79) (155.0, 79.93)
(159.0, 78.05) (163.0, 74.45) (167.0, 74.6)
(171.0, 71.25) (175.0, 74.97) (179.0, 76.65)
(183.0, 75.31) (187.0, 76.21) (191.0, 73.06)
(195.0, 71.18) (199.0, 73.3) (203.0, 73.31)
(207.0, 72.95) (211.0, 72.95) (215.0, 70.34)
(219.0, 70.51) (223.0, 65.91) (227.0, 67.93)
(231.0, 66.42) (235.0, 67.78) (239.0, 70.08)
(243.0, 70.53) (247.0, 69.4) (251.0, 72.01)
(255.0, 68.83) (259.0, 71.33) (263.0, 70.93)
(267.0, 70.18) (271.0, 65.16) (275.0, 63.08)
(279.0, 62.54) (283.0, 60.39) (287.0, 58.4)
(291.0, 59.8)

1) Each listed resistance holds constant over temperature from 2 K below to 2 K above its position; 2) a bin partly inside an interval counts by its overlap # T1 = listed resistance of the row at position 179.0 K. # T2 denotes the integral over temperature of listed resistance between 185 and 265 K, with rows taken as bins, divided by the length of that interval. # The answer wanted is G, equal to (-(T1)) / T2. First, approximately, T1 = 76.65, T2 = 70.7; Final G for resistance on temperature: -1.08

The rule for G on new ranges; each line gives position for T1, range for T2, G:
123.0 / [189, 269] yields -1.05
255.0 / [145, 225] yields -0.93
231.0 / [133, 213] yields -0.89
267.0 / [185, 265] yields -0.99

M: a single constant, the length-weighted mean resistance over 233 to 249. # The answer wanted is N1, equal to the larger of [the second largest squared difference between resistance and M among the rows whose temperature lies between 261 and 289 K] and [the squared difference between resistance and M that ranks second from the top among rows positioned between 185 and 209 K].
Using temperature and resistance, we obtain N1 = 82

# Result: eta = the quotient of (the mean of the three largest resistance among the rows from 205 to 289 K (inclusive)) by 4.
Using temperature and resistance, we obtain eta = 18.2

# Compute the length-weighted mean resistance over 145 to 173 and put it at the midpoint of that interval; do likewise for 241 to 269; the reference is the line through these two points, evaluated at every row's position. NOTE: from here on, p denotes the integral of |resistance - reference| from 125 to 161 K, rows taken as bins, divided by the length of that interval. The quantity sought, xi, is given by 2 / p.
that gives 0.63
